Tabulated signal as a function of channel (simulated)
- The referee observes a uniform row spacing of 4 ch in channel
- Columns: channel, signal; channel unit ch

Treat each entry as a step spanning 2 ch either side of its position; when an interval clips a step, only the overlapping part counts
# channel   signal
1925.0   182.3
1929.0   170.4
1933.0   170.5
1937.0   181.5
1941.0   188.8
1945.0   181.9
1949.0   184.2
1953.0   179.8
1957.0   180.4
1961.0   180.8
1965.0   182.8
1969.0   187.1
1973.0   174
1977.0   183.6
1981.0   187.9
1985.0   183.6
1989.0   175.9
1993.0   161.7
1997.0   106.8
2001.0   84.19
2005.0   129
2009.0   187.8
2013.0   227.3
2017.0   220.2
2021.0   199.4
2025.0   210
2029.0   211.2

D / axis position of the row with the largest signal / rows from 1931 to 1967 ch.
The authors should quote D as 1941.0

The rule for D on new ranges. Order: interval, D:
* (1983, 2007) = 1985.0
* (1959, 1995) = 1981.0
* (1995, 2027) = 2013.0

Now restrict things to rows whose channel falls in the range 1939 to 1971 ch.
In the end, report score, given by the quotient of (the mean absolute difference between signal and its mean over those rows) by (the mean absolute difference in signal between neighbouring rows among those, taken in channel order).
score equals 0.9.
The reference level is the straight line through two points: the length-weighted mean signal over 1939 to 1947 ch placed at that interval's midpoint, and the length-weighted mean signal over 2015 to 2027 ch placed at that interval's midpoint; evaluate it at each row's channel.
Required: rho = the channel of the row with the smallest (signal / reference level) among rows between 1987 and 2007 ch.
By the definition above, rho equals 2001.0 ch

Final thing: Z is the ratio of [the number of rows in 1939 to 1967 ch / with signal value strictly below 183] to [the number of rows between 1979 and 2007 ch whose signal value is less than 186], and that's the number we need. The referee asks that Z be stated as 0.8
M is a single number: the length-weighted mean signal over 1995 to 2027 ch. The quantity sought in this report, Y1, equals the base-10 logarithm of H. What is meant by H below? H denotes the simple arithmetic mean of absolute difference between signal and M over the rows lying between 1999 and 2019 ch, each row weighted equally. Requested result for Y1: 1.70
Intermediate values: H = 50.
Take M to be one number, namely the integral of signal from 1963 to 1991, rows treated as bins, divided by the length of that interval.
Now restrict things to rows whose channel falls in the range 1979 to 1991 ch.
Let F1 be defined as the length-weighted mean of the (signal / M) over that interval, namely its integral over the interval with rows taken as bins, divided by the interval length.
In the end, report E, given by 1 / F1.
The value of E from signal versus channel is 1.00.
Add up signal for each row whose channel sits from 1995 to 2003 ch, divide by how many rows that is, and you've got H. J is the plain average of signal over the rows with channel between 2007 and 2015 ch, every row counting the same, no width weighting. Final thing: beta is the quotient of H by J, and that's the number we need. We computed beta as 0.46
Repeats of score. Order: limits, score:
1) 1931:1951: 0.6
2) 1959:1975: 0.6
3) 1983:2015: 1.1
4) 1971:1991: 0.7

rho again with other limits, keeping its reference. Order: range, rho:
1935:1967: 1961.0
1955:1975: 1973.0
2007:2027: 2009.0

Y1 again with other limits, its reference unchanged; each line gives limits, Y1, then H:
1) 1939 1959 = 1.09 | 12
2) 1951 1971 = 1.06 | 12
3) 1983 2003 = 1.55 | 35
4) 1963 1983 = 1.10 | 12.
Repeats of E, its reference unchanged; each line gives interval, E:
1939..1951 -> 0.98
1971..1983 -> 1.00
